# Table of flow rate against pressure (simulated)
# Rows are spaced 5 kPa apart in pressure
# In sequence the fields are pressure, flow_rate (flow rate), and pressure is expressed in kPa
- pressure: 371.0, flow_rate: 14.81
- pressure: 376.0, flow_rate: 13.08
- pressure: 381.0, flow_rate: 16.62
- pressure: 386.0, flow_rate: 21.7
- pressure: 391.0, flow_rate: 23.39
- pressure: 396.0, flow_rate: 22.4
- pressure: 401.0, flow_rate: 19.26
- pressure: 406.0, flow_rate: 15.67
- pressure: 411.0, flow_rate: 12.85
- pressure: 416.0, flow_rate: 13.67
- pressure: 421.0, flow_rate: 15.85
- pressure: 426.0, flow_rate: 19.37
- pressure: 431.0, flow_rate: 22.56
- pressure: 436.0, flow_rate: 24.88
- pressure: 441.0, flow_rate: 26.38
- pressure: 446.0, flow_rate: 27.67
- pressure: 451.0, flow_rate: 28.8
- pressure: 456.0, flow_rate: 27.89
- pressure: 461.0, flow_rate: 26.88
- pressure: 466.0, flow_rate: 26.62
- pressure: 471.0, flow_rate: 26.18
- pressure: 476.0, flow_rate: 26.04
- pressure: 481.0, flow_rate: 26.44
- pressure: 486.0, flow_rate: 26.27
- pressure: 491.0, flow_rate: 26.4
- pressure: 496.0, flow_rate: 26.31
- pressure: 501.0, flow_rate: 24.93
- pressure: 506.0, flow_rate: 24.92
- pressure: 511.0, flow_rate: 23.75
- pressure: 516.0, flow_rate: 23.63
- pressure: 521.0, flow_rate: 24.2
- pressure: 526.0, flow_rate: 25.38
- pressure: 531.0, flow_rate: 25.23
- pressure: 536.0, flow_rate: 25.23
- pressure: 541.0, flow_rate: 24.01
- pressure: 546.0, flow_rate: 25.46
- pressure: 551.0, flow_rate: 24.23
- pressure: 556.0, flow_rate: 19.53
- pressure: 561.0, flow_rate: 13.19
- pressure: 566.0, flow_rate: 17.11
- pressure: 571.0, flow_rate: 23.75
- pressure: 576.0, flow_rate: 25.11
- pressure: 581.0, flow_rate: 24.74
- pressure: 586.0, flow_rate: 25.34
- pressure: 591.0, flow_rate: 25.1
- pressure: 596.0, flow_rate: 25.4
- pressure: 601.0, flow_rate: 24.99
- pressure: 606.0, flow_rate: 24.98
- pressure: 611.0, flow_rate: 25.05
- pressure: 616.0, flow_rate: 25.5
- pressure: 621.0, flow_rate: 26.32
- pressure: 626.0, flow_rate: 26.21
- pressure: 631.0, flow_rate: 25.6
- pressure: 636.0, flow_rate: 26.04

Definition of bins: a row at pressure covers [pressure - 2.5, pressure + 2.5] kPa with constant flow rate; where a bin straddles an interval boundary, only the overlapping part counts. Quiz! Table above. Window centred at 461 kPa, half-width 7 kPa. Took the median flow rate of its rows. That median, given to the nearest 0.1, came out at 26.9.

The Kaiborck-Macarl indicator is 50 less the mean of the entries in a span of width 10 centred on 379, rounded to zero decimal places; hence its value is 35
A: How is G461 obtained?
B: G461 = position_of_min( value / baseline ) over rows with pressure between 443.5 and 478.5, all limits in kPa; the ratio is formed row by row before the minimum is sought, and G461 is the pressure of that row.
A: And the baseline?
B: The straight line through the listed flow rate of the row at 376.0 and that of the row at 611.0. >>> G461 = 476.0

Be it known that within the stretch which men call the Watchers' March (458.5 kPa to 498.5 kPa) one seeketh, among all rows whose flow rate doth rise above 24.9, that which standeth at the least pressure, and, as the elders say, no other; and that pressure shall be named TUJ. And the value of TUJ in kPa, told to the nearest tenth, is 461.0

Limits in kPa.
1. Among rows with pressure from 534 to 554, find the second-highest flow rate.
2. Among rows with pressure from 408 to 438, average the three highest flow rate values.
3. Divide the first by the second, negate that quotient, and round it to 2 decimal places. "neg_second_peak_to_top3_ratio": -1.13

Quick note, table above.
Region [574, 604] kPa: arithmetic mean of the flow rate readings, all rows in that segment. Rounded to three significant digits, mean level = 25.1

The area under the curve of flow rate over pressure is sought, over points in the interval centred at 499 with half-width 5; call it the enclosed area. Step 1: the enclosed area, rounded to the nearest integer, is 256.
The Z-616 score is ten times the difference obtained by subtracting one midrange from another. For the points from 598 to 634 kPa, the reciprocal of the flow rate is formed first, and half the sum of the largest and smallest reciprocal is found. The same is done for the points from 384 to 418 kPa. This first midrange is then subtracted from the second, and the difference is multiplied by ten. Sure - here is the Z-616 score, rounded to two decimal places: 0.21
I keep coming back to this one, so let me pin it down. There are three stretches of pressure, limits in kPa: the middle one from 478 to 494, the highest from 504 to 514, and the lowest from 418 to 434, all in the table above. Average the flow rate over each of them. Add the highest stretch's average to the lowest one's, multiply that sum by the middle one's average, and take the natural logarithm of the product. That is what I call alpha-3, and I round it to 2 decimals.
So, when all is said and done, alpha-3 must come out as 7.05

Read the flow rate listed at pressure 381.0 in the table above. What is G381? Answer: 16.62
